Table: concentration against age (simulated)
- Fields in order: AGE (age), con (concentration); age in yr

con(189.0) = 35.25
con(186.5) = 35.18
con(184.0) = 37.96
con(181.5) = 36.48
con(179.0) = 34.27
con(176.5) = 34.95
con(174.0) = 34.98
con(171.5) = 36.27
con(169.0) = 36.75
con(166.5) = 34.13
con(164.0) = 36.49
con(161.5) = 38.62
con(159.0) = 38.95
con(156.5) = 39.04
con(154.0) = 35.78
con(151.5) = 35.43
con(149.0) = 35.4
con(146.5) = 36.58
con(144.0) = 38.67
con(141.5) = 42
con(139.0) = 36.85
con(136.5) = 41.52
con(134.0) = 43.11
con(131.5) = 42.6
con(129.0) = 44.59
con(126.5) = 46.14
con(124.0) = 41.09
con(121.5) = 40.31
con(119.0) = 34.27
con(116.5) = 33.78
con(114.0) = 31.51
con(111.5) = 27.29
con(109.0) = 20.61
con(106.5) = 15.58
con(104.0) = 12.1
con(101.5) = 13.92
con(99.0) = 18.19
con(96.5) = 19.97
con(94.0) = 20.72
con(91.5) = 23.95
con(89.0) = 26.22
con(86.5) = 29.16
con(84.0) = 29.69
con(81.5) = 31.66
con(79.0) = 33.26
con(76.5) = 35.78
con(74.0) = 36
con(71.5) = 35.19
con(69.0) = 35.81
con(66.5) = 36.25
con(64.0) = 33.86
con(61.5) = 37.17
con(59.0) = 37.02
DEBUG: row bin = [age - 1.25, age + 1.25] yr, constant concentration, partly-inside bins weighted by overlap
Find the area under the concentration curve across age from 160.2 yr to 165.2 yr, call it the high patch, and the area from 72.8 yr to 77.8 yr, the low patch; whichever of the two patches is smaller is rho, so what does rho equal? 179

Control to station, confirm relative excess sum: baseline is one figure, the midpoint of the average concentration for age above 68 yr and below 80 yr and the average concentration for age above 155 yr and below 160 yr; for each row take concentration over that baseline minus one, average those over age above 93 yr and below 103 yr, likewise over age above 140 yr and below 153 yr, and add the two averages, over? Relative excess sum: -0.50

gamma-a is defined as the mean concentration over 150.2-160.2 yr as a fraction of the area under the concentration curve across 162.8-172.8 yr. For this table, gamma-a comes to 0.10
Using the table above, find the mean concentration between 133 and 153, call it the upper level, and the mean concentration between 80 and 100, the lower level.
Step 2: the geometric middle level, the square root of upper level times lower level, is 31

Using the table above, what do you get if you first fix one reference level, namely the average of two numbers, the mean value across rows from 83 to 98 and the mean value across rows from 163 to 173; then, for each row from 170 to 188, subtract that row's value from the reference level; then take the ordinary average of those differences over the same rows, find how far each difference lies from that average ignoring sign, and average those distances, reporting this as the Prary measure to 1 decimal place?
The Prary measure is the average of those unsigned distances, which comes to 1.0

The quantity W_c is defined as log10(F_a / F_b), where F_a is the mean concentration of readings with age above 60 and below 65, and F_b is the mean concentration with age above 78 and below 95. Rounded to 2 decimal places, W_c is 0.11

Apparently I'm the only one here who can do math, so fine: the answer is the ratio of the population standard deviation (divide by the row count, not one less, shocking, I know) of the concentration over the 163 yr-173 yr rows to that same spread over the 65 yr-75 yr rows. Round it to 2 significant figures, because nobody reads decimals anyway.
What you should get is 2.7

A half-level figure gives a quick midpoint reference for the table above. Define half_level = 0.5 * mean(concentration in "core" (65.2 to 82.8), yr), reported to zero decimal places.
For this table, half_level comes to 17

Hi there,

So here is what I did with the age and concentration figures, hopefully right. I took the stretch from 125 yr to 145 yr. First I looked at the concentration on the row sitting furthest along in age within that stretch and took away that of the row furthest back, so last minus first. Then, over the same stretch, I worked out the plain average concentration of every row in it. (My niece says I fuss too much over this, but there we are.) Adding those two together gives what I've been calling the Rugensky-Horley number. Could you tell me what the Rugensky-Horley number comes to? 34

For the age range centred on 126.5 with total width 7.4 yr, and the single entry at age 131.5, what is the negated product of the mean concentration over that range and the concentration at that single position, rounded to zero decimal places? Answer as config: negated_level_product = -1872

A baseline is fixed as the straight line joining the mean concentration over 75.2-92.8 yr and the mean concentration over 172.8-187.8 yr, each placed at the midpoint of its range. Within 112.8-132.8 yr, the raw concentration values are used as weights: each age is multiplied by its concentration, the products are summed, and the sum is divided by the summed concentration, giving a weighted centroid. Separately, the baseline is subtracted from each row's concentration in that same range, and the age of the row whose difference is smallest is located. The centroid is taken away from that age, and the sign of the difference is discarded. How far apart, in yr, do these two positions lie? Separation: 9.4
